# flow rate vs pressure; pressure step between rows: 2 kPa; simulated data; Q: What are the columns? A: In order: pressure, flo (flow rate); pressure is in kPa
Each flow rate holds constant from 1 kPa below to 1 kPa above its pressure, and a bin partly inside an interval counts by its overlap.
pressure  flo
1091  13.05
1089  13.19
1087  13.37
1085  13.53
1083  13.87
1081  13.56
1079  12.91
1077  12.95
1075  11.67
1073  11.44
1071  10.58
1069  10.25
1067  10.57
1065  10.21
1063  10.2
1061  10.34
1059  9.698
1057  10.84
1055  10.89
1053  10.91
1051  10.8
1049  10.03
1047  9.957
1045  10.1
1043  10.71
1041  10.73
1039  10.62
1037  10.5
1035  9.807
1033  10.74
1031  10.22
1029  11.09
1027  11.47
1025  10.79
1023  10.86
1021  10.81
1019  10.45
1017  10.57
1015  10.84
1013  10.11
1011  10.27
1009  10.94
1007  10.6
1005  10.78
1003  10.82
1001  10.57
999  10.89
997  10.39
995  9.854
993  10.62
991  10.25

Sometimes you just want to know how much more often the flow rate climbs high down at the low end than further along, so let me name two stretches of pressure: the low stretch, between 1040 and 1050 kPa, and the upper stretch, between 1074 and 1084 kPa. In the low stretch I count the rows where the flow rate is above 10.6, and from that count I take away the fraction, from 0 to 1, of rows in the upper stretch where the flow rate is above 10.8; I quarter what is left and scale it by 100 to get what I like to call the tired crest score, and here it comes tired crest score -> 25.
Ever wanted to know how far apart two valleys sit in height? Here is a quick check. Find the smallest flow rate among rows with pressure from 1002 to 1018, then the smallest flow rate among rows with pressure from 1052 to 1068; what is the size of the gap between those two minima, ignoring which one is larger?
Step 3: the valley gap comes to 0.41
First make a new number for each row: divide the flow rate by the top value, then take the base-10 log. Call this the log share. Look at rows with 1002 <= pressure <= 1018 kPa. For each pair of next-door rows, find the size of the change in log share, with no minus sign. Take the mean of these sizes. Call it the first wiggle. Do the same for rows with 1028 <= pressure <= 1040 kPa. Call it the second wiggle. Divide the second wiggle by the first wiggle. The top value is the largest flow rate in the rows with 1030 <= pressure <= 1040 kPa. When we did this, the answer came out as 1.87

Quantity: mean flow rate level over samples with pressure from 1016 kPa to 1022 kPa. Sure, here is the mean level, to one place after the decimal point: 10.6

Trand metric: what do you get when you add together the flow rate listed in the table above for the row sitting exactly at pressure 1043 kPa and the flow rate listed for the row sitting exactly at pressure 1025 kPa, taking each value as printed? 21.50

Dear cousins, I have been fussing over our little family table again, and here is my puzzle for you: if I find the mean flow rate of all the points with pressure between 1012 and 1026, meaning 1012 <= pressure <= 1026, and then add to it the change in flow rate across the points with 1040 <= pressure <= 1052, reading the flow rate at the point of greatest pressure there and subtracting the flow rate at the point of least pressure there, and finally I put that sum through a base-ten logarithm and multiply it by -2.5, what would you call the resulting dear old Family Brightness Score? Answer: -2.57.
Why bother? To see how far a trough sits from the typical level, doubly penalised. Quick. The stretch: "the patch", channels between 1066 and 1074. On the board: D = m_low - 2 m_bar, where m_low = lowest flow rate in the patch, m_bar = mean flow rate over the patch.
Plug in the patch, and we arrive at -11.2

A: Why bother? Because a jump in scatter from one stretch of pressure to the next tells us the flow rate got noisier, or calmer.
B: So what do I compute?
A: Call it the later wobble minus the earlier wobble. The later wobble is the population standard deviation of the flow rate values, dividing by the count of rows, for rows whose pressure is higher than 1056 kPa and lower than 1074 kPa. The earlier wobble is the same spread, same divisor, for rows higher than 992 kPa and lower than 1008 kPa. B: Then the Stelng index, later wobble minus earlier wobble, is 0.15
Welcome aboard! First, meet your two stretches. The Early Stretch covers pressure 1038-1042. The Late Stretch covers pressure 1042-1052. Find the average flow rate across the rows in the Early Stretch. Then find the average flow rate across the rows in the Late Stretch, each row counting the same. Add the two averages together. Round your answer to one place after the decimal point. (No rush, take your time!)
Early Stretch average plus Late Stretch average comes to 21.0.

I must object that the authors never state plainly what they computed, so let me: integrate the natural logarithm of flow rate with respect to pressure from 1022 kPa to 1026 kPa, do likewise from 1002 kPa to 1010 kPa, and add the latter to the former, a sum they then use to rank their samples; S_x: 28.6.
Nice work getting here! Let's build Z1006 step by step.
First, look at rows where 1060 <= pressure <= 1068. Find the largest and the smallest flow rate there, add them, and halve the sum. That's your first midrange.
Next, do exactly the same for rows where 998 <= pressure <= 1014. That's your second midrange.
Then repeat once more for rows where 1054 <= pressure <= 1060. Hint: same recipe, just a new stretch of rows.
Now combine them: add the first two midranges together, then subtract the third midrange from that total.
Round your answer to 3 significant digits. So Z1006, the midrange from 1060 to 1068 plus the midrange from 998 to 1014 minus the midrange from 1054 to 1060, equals 10.6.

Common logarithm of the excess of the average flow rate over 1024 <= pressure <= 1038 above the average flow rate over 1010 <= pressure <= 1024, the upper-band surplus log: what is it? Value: -1.0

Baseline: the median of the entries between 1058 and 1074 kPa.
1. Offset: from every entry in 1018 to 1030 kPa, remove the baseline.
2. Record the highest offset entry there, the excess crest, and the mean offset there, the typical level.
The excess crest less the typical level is 0.56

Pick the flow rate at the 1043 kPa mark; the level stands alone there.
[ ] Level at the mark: 10.71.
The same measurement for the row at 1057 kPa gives 10.84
